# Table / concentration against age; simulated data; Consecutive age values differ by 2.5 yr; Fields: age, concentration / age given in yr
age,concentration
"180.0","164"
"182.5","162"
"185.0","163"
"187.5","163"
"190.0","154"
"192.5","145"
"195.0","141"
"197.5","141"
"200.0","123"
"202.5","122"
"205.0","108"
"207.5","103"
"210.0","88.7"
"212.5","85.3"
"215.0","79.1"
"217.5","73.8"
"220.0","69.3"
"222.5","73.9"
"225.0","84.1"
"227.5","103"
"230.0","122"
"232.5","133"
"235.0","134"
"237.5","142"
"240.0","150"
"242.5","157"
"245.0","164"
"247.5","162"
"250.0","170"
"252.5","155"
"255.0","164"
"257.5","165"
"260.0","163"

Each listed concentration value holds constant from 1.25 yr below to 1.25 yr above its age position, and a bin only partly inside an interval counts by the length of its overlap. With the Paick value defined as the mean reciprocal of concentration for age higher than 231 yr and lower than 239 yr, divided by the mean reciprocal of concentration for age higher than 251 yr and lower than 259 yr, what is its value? 1.2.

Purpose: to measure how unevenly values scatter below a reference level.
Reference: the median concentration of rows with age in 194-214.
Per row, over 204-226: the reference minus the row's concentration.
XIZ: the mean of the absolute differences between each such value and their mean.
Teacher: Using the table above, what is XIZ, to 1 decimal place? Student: 10.0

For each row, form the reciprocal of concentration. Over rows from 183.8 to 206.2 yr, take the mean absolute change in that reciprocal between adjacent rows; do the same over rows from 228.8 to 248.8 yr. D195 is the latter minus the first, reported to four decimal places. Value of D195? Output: -0.0001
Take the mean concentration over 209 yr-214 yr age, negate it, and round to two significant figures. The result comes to -87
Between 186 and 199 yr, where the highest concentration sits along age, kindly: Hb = 187.5 yr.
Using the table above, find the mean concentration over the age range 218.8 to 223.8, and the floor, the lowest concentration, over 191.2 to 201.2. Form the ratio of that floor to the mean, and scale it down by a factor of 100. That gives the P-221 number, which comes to 0.017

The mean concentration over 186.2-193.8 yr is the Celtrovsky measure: 154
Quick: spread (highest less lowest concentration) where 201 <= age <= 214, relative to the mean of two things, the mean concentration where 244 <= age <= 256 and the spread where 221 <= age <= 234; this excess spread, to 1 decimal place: -74.3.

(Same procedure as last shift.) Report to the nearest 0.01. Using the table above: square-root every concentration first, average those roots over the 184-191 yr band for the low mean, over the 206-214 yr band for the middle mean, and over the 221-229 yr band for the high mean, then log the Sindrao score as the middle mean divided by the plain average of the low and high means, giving 0.87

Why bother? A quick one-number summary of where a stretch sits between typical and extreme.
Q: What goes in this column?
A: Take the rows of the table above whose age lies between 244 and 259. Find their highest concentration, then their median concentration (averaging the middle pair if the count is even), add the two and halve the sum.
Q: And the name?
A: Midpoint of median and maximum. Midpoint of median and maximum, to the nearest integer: 167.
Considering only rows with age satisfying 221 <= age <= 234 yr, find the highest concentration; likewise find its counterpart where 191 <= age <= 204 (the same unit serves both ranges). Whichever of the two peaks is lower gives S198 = 133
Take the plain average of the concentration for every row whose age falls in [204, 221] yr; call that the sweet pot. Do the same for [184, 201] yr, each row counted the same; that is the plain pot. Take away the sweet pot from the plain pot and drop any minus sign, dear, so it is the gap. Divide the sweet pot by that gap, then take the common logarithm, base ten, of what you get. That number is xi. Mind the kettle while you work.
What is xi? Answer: 0.16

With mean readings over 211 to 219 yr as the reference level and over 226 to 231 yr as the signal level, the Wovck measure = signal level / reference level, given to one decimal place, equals 1.4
